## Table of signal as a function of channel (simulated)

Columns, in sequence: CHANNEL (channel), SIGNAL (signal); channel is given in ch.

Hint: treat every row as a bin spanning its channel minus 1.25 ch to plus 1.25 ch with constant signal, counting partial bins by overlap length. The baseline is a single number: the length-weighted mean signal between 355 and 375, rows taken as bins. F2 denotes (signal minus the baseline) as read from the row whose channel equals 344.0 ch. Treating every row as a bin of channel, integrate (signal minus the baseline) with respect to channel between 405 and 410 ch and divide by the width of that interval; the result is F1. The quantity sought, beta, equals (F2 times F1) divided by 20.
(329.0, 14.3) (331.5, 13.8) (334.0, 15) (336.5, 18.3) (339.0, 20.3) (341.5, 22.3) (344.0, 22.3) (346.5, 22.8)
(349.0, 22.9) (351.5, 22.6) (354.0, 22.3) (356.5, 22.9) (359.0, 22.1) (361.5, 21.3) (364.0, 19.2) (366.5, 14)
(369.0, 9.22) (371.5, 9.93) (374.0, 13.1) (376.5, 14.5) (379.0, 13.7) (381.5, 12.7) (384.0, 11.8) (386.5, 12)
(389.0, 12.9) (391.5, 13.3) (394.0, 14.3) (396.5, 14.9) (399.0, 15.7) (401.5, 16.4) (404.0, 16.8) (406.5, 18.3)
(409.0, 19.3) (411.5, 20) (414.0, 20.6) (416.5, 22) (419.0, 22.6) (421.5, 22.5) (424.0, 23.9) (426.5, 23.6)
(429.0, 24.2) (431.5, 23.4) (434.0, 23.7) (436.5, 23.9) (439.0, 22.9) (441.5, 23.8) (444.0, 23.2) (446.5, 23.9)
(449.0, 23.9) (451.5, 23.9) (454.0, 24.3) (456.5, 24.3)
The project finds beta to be 0.6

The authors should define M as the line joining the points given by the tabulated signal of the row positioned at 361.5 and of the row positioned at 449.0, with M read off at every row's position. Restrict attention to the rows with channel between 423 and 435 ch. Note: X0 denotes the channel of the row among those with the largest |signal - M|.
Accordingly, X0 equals 429.0 ch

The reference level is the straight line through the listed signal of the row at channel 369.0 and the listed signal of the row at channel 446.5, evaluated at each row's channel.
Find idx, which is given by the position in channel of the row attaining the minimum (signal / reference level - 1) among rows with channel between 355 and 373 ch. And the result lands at 369.0 ch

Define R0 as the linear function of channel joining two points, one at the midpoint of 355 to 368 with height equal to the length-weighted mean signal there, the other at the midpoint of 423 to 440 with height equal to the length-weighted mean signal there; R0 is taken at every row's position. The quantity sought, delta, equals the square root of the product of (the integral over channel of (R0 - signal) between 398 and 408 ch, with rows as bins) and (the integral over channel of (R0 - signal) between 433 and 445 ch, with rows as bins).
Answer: 19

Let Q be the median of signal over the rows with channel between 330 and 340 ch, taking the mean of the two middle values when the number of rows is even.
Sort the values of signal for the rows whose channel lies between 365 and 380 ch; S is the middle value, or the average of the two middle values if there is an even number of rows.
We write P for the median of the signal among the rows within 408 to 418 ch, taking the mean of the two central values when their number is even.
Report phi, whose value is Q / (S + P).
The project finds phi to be 0.49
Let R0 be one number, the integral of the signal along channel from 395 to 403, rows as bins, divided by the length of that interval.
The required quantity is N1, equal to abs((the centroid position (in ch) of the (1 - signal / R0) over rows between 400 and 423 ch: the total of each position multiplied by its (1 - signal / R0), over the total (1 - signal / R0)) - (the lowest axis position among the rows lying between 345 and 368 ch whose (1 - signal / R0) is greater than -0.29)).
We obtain 50.9 ch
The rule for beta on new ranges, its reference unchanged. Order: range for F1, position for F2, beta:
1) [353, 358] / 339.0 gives 1.1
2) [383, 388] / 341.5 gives -1.3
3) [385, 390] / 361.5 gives -1.0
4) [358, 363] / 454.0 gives 1.9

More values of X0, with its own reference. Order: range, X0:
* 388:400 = 389.0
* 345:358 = 349.0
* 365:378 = 369.0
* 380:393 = 384.0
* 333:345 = 334.0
